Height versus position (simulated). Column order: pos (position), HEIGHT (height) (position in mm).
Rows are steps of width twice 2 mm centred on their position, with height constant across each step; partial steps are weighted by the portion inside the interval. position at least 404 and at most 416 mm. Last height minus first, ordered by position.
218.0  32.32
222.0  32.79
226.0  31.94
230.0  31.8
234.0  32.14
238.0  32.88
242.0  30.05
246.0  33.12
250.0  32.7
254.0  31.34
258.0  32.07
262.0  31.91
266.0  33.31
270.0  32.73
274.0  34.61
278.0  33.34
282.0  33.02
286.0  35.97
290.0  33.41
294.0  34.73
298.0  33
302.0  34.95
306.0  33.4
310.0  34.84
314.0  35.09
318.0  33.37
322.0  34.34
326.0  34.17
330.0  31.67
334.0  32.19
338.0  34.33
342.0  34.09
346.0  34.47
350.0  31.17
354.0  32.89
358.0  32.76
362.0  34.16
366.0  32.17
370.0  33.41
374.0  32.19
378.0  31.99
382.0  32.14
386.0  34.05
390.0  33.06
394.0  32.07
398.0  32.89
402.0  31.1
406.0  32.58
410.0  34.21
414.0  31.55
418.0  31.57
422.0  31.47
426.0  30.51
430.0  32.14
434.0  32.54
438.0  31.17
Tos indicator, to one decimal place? -1.0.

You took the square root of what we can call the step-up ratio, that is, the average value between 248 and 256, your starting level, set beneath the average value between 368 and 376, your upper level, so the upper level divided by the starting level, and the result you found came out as 1.01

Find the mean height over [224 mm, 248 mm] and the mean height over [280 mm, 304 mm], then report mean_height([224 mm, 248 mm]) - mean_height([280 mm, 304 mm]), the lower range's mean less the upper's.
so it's -2.2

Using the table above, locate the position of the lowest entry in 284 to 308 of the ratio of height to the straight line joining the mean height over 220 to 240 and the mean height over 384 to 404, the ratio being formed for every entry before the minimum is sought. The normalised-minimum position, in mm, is 298.0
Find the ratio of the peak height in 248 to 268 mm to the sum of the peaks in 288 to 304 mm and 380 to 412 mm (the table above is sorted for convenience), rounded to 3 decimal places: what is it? 0.482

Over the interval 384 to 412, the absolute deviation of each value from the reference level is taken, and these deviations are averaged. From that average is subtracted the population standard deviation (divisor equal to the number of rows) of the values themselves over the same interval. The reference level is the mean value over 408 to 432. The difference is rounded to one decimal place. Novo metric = 0.2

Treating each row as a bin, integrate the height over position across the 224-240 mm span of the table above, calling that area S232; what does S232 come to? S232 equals 515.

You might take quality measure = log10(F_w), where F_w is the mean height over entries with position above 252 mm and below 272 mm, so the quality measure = 1.51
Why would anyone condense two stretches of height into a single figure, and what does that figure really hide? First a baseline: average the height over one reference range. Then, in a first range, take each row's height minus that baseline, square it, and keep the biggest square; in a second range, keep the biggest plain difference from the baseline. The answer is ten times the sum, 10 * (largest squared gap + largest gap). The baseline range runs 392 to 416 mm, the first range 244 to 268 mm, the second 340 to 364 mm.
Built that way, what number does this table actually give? 32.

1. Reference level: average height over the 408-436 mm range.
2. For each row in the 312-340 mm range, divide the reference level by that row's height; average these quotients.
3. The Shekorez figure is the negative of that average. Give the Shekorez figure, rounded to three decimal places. -0.954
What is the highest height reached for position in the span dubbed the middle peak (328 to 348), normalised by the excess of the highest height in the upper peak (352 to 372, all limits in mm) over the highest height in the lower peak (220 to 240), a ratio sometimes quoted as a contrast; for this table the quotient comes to 27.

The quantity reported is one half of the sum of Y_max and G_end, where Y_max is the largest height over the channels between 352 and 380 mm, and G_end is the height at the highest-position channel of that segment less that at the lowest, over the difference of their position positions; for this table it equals 17.1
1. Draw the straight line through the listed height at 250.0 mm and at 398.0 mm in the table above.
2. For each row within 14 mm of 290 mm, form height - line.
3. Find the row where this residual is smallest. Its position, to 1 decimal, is 298.0 mm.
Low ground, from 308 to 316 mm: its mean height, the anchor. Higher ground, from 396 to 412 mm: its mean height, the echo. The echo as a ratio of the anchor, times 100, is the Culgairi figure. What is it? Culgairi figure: 94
